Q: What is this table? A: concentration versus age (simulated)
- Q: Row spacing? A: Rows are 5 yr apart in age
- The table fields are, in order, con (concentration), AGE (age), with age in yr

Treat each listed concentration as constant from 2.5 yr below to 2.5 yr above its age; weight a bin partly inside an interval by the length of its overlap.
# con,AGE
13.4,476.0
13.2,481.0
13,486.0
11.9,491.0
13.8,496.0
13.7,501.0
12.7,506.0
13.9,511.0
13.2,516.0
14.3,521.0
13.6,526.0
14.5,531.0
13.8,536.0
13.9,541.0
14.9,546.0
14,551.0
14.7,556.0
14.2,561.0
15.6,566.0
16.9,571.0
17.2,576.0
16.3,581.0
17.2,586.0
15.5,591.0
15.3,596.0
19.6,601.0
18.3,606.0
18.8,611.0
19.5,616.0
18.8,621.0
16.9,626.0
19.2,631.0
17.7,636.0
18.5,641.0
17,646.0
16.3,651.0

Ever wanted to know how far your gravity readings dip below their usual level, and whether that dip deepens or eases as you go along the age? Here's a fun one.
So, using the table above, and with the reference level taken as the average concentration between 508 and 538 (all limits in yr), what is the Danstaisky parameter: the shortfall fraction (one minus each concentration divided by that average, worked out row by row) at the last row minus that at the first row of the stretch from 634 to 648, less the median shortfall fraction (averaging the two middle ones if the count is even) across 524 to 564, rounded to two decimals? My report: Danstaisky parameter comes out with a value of 0.07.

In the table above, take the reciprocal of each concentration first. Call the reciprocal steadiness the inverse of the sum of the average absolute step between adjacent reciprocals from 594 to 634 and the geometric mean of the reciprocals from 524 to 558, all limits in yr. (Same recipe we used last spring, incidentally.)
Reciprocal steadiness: 13.2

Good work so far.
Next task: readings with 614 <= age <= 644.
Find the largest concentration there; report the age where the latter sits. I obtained 616.0 yr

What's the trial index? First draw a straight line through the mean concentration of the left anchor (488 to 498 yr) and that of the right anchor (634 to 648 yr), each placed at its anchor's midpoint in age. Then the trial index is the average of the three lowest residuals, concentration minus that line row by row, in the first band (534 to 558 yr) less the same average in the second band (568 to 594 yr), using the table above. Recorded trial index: -1.0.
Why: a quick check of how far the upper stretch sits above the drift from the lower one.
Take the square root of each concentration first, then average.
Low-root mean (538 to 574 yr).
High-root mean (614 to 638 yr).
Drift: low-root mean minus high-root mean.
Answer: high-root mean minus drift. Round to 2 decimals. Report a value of 4.72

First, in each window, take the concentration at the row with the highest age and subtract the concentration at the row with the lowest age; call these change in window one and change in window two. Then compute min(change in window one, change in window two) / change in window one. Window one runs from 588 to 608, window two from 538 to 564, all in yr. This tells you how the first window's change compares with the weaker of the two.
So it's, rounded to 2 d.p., 0.11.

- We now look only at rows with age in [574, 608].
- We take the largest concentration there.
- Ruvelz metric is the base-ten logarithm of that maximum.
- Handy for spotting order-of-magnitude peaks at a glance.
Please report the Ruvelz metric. 1.29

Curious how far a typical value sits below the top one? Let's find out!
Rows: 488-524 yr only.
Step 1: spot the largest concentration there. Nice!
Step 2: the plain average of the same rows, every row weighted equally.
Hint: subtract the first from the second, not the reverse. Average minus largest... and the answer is -0.94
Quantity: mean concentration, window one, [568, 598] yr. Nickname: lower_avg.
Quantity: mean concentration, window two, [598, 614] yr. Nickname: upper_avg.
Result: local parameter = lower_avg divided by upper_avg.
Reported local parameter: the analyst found 0.87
